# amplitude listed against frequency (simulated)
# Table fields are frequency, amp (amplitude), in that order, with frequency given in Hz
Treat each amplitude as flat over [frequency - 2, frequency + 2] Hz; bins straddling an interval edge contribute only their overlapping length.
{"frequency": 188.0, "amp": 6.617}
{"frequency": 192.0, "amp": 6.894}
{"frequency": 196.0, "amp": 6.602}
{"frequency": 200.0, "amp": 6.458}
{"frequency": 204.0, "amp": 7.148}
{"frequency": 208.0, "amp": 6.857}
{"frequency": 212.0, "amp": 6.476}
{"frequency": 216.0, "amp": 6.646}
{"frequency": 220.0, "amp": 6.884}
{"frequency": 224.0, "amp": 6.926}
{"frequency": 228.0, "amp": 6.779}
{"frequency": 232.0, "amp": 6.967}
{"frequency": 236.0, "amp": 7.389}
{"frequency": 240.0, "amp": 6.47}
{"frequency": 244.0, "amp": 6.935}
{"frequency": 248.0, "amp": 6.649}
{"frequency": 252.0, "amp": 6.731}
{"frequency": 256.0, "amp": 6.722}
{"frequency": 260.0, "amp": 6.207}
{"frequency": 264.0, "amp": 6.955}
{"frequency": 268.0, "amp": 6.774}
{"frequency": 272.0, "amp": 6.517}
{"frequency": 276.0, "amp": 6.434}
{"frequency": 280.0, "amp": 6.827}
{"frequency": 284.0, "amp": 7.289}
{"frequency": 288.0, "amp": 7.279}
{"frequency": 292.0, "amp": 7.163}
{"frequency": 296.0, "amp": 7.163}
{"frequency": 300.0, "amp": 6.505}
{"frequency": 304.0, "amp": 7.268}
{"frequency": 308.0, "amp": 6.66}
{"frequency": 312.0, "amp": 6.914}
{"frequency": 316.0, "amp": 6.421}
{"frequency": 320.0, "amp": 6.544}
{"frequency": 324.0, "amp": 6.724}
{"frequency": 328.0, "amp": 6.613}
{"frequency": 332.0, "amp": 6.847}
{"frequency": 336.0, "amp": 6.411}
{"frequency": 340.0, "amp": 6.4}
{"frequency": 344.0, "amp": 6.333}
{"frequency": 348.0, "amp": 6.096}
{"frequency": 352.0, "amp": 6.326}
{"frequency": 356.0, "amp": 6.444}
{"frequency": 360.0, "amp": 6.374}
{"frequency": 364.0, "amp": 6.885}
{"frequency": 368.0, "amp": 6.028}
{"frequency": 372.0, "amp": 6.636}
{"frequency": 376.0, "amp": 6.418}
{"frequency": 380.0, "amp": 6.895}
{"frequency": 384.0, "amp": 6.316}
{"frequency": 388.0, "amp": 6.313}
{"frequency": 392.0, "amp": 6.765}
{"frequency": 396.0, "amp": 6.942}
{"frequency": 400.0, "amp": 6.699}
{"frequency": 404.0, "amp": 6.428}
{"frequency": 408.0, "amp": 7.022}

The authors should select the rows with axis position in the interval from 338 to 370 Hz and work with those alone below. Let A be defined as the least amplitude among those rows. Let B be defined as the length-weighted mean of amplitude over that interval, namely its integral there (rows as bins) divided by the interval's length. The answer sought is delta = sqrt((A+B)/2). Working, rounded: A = 6.028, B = 6.4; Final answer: 2.49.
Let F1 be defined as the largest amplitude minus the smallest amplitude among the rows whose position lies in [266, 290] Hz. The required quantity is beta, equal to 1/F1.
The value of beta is 1.17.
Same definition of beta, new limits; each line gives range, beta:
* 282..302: 1.28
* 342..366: 1.27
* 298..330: 1.18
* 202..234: 1.49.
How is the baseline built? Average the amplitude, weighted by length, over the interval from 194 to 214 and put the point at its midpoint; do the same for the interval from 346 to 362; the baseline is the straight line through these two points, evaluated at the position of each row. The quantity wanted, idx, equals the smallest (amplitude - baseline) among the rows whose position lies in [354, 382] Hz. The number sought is -0.2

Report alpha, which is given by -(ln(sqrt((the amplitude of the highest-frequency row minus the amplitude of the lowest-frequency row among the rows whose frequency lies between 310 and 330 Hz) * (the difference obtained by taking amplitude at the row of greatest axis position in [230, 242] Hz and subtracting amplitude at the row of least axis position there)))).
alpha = 0.9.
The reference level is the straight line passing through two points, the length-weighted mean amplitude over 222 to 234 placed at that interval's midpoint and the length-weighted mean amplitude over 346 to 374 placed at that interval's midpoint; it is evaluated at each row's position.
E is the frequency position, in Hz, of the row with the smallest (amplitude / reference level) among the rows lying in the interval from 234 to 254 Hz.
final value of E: 240.0 Hz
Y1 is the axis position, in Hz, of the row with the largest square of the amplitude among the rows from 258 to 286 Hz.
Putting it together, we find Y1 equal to 284.0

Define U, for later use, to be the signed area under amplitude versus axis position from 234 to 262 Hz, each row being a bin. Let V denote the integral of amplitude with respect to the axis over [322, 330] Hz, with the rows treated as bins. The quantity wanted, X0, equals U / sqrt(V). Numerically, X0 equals 26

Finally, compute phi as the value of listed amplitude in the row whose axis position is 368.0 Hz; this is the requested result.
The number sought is 6.028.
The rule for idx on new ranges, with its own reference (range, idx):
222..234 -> 0.1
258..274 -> -0.4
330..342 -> 0.1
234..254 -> -0.1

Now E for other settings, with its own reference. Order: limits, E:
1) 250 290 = 260.0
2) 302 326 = 316.0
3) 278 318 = 316.0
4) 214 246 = 240.0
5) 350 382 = 368.0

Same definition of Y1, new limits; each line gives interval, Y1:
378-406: 396.0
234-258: 236.0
